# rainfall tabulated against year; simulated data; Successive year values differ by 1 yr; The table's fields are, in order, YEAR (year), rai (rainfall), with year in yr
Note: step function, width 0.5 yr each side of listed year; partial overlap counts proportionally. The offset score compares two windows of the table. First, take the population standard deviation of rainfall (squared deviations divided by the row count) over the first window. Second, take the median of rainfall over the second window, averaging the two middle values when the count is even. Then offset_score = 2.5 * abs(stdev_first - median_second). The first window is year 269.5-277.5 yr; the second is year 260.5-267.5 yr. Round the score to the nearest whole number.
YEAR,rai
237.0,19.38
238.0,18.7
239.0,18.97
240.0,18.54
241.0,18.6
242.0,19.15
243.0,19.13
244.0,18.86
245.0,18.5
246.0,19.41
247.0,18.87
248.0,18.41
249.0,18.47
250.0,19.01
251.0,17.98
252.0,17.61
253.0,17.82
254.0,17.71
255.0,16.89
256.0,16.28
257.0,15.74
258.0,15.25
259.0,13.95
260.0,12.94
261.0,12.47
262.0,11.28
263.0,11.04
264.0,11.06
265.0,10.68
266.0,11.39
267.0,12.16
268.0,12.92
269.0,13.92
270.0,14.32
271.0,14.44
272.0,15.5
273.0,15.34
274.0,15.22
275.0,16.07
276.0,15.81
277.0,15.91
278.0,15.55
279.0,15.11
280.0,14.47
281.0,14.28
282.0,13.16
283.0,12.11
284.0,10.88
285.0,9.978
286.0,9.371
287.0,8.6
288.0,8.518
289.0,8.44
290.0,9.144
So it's 27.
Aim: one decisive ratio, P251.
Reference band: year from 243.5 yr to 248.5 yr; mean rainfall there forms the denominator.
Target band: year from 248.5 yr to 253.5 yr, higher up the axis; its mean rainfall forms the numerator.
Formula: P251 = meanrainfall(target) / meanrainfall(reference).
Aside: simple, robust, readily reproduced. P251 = 0.97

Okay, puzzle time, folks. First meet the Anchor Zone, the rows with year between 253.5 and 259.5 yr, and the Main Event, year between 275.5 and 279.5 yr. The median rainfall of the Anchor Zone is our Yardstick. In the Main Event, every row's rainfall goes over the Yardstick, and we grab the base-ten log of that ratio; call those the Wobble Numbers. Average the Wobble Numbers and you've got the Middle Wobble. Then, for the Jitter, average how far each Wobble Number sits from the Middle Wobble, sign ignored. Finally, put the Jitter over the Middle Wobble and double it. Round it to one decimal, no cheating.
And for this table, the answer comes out -1.3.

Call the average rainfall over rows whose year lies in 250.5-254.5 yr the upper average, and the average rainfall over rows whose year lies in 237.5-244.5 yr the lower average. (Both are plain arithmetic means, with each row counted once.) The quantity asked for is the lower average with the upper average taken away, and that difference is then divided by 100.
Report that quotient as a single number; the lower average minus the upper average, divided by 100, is 0.011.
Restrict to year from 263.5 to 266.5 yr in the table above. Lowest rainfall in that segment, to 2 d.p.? 10.68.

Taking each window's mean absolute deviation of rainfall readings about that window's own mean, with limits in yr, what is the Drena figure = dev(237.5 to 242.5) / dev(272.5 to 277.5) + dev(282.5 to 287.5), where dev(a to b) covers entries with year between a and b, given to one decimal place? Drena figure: 1.7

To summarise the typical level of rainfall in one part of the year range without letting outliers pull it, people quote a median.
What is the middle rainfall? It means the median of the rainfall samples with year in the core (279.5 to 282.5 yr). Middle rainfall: 14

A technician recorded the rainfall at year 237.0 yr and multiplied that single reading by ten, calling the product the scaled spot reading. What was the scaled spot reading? 194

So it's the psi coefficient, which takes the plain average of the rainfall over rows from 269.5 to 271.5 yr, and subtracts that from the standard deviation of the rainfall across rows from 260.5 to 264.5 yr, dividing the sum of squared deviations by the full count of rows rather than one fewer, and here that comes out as -14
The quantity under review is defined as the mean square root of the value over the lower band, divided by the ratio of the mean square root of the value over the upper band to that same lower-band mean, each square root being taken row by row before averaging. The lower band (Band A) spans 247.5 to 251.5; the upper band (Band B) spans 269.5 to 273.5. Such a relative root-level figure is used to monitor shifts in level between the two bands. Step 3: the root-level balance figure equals 4.8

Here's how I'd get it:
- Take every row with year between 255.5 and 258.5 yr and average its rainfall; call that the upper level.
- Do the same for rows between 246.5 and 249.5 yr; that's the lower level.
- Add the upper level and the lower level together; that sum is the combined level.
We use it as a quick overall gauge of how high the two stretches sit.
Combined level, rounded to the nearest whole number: 34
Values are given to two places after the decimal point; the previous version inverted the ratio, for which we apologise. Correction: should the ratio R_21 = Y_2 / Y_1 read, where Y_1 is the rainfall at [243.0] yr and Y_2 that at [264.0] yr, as 0.58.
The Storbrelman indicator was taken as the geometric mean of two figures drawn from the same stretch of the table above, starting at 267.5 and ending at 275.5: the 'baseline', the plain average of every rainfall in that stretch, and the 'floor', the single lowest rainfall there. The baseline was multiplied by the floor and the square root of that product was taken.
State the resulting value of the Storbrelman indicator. 14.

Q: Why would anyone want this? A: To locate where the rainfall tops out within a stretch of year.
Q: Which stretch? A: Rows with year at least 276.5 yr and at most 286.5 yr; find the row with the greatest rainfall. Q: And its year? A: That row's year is 277.0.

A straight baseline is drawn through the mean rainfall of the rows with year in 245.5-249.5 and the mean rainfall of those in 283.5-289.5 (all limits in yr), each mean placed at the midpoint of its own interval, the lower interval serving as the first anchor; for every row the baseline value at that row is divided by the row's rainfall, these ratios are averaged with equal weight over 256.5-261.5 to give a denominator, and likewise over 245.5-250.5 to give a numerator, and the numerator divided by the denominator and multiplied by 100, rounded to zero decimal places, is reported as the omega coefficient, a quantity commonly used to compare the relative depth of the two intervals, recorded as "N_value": 87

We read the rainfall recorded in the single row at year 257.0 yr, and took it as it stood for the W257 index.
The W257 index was 15.74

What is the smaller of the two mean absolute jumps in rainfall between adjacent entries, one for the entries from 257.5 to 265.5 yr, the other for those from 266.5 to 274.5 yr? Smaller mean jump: 0.52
